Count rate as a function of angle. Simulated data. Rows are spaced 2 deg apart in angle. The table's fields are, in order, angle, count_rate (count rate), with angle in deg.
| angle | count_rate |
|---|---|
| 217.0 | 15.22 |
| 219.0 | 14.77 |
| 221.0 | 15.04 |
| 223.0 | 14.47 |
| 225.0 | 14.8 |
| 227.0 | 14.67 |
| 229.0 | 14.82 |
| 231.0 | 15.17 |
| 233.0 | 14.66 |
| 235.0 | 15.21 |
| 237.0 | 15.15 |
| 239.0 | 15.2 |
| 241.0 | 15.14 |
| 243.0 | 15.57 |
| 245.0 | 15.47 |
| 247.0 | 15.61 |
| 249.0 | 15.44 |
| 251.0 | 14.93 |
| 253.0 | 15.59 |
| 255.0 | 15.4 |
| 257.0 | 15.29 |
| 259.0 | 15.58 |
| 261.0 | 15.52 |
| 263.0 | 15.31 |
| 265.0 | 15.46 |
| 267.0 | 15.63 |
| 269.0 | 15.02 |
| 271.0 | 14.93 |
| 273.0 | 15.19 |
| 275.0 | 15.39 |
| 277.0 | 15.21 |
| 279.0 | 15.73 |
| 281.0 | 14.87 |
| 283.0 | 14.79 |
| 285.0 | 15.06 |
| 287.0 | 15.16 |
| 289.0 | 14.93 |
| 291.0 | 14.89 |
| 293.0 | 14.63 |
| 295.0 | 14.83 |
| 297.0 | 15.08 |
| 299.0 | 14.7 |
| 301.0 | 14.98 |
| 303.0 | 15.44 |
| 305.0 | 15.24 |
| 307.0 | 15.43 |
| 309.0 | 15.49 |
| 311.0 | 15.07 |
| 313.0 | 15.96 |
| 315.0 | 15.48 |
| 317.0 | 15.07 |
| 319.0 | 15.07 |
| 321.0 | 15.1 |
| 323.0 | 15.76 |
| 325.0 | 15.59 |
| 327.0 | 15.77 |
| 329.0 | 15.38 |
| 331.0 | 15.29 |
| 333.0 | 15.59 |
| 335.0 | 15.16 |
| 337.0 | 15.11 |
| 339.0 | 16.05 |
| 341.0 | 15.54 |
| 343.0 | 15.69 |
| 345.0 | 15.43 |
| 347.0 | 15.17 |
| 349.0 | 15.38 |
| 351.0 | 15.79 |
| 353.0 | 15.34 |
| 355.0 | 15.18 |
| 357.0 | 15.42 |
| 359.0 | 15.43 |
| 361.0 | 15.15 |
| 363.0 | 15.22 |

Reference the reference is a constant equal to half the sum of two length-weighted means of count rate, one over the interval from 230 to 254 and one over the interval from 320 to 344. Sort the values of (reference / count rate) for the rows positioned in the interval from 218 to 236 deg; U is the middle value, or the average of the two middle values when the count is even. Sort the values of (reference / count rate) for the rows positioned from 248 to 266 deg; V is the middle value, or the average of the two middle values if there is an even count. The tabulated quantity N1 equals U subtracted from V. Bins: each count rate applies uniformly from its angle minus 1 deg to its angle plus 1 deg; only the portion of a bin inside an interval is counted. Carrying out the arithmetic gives -0.043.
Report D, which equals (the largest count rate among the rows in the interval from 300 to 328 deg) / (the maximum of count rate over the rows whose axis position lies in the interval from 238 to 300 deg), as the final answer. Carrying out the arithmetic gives 1.01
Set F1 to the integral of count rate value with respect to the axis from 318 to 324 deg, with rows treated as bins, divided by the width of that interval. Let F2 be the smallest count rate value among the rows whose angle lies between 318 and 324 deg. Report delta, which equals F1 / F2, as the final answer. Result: 1.02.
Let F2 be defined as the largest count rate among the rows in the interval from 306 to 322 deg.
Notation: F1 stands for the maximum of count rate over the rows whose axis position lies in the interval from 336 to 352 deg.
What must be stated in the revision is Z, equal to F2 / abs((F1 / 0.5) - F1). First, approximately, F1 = 16.05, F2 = 15.96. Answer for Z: 0.99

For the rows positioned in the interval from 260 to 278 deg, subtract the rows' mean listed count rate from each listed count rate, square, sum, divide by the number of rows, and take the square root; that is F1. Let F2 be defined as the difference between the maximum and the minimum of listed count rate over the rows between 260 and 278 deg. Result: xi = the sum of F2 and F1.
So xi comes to 0.92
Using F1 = 0.218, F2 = 0.70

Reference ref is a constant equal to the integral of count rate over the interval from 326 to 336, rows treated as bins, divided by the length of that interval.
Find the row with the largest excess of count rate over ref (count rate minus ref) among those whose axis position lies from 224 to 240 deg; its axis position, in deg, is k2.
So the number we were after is 235.0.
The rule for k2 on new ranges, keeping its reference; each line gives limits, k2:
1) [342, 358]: 351.0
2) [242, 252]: 247.0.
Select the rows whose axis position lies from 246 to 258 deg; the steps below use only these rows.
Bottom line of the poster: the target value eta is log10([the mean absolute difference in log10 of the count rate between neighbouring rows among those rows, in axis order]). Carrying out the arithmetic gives -2.03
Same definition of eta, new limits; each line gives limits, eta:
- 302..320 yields -2.03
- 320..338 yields -2.10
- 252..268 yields -2.32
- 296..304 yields -1.97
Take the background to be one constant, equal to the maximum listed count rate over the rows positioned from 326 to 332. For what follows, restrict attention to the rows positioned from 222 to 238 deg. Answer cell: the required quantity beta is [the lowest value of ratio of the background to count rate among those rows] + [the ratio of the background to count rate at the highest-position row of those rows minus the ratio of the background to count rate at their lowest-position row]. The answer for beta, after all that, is 0.99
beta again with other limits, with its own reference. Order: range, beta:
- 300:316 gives 0.95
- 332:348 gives 1.01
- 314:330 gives 1.01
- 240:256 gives 0.99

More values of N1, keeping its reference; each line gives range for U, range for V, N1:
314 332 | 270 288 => 0.015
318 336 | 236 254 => -0.004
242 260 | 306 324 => 0.003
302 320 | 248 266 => -0.001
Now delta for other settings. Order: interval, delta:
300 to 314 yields 1.03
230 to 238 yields 1.03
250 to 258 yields 1.02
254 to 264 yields 1.01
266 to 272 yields 1.02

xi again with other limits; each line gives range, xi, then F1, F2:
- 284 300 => 0.70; 0.174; 0.53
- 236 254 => 0.91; 0.231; 0.68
